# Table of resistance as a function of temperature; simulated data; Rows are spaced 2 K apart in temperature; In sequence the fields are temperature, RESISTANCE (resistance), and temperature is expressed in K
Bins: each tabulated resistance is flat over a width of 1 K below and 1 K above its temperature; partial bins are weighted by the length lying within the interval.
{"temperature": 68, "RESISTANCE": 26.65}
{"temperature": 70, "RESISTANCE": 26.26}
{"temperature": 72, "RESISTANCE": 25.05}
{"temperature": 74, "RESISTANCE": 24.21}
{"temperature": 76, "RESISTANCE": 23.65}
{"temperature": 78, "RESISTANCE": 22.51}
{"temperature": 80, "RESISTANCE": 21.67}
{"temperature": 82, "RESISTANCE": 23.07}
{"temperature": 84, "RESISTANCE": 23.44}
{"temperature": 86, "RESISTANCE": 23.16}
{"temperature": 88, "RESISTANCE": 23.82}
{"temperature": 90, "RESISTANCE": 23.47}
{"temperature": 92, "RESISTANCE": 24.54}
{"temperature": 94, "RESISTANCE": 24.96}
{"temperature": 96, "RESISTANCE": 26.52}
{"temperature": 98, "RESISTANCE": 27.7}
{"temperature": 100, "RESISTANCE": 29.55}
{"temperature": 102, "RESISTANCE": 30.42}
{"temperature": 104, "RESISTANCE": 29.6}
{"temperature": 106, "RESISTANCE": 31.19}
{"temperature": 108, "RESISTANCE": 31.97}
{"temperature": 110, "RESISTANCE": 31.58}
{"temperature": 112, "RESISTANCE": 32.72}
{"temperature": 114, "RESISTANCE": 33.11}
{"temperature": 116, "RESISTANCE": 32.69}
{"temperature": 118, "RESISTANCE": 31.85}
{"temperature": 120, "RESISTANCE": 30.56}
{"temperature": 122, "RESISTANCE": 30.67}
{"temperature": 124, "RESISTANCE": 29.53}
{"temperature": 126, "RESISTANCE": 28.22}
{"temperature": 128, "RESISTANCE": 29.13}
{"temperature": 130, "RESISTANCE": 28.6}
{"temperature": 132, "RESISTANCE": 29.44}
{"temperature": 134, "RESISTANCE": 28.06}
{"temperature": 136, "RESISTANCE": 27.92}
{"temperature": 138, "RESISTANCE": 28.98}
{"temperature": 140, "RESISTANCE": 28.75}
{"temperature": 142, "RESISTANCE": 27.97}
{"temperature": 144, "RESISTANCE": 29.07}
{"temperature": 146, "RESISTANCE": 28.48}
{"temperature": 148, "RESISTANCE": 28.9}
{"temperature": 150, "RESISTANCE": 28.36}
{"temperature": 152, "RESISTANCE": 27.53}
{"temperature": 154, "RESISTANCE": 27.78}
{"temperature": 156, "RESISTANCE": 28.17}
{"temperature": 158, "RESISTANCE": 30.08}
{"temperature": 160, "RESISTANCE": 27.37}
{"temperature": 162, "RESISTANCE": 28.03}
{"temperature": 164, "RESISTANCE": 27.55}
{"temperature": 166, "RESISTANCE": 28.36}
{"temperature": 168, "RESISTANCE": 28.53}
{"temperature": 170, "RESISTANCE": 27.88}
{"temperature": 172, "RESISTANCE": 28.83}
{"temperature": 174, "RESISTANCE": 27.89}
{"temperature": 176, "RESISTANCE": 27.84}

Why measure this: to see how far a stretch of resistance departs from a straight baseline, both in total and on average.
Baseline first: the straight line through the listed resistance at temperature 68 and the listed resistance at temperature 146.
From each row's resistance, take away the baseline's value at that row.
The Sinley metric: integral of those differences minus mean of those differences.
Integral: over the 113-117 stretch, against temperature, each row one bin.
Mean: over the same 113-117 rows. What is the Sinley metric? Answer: 15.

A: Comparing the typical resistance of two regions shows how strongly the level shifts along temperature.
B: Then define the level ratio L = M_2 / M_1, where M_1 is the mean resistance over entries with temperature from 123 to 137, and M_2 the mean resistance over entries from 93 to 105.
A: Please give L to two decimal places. 0.98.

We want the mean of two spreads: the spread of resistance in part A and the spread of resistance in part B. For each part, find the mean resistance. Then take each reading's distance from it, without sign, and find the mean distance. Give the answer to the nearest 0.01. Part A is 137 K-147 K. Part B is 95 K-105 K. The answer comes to 0.83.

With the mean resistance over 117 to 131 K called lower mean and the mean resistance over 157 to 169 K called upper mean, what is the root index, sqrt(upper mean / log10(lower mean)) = 4.38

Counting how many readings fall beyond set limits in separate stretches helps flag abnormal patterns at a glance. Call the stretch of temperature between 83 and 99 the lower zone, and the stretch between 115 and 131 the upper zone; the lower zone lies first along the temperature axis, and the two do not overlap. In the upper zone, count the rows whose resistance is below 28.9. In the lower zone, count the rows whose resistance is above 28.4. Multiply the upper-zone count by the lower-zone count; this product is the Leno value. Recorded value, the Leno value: 0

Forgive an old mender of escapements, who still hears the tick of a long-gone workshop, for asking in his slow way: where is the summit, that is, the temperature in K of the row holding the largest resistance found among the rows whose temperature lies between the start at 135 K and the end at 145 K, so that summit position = 144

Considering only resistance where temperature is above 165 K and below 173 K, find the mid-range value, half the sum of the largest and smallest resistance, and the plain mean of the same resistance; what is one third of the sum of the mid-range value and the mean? 18.9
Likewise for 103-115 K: 21.0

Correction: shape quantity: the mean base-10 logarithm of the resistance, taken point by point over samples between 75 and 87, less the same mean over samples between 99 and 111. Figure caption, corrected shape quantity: -0.13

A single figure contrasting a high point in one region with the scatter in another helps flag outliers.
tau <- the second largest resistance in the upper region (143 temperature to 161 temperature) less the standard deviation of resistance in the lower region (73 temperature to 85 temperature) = 28.2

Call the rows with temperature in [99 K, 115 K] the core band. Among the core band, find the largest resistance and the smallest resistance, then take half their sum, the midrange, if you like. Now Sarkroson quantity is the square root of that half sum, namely 5.6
